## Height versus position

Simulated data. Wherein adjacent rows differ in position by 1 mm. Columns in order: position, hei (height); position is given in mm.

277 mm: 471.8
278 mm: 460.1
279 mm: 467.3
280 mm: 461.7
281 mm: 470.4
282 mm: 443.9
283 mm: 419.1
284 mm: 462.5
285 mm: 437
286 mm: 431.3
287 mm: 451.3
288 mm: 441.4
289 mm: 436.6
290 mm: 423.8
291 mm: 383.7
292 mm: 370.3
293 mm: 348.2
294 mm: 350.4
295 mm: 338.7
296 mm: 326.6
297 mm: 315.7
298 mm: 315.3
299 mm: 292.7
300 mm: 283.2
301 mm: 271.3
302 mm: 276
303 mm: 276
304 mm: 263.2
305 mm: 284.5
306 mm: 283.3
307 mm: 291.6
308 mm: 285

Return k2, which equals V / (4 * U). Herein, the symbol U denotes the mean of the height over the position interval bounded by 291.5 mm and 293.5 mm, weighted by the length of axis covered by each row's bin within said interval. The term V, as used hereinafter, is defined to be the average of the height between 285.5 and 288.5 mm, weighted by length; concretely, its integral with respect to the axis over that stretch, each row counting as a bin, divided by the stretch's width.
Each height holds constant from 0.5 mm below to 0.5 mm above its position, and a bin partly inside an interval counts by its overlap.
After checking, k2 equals 0.307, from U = 359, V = 441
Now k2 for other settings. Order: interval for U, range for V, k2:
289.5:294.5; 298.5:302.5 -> 0.187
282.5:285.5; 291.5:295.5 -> 0.200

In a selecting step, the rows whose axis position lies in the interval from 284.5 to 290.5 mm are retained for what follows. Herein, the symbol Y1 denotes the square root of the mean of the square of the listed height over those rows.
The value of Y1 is 437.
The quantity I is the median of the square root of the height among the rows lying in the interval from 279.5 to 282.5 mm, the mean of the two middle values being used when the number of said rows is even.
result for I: 21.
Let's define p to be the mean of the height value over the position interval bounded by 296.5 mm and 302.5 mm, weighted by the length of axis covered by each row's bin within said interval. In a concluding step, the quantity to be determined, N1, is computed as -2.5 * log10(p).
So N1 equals -6.16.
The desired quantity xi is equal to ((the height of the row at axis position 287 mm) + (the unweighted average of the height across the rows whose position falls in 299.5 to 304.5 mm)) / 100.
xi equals 7.3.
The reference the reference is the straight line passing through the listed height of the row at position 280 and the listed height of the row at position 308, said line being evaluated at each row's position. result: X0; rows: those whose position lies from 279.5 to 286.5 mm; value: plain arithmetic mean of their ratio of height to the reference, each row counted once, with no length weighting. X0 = 1.01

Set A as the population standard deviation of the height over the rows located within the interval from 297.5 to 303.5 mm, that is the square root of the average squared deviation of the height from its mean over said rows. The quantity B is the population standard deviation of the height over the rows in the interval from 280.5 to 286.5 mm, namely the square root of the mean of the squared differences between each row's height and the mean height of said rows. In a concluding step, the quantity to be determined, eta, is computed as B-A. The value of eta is 3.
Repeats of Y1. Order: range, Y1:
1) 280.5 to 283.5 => 445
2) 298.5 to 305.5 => 278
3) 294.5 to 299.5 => 318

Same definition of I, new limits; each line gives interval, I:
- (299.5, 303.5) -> 17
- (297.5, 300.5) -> 17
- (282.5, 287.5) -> 21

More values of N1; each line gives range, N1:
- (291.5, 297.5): -6.33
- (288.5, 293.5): -6.48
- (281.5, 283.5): -6.59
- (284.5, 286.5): -6.59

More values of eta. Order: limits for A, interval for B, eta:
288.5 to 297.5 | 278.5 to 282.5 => -29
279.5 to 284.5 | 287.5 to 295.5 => 21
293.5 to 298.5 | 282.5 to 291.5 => 8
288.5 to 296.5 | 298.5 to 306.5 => -29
